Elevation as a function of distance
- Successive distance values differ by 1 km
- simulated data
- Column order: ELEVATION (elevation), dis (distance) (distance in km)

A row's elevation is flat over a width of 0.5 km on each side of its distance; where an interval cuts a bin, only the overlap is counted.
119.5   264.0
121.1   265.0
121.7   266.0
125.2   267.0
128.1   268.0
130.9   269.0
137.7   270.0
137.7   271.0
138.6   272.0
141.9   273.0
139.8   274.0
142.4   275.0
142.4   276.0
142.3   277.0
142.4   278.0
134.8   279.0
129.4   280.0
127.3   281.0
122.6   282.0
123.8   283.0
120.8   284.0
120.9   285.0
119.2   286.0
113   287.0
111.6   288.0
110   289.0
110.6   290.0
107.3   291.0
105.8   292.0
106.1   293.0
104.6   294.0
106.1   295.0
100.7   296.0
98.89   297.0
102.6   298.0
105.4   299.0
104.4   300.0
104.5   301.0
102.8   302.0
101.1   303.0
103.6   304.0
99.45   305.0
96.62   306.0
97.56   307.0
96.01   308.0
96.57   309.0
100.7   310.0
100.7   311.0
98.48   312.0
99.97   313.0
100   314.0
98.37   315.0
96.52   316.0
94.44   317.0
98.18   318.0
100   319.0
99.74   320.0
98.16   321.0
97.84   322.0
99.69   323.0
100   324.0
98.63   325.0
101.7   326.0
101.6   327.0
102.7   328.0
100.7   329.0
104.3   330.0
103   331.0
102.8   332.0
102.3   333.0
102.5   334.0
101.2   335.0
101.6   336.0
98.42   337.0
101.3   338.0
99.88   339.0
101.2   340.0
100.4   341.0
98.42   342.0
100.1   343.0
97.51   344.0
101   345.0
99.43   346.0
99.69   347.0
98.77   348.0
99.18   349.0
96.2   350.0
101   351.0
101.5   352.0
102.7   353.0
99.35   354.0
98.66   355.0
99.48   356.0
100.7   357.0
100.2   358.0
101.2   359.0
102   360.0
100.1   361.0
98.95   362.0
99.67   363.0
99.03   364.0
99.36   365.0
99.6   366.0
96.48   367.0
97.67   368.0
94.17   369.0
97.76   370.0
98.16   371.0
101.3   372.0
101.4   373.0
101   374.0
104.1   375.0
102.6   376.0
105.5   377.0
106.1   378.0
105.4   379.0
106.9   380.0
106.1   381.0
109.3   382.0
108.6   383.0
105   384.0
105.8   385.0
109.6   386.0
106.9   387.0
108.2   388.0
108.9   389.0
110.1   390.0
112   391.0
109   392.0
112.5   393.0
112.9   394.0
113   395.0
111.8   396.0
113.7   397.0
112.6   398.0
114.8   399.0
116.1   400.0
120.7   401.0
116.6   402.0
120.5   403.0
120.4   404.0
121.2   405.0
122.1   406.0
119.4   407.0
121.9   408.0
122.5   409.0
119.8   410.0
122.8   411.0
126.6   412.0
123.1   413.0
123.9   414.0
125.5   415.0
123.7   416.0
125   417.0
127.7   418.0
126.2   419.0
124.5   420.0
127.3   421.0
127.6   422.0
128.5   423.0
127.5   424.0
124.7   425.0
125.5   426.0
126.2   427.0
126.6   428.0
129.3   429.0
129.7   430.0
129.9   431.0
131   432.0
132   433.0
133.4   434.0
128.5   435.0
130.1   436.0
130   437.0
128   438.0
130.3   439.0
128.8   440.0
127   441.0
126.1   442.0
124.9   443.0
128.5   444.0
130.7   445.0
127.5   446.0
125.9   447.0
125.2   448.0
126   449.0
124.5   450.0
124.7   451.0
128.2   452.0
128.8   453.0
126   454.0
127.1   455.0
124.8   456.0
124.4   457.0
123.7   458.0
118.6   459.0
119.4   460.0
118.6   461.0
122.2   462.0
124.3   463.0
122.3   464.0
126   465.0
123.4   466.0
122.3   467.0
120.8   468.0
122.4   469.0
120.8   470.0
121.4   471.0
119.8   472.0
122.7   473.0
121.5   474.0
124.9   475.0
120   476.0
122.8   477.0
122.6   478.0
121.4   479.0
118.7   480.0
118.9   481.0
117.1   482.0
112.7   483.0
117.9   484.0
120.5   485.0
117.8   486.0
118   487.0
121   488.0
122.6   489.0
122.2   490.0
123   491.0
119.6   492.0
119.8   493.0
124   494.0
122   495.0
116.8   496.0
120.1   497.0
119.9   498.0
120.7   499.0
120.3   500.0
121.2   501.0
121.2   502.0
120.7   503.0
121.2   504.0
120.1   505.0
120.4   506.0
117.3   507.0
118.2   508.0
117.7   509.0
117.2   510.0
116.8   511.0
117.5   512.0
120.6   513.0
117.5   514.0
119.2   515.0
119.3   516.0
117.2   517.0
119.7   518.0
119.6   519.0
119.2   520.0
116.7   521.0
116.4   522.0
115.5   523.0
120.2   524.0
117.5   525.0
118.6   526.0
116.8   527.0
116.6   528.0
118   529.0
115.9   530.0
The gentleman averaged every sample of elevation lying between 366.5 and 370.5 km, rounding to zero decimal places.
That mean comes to 97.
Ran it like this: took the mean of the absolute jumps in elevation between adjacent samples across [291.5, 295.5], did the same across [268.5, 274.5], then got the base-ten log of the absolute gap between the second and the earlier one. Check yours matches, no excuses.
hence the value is 0.2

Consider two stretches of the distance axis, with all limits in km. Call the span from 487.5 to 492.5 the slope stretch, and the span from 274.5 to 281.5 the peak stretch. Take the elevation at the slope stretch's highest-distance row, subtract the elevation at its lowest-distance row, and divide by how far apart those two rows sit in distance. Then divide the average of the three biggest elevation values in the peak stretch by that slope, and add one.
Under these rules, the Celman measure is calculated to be -406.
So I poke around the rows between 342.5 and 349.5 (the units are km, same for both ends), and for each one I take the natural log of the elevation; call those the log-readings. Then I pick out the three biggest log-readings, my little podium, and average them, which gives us 4.61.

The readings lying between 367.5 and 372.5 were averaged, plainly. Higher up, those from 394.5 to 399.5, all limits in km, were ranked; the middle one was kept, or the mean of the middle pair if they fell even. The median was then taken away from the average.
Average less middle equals -15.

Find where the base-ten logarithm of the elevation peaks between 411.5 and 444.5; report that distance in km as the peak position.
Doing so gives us 434.0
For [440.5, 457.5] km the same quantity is 445.0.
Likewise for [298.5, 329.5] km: 299.0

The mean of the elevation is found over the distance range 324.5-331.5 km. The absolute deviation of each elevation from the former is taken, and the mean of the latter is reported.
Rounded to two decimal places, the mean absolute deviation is 1.31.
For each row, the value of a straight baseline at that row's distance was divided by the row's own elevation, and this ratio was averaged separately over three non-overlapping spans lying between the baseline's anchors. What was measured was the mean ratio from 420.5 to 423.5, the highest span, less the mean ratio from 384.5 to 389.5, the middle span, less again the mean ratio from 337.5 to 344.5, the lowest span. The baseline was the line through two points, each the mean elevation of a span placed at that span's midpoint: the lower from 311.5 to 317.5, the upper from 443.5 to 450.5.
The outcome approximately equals -1.14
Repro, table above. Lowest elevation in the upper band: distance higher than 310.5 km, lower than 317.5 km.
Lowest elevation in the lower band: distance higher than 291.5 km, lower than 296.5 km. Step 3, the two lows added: 195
